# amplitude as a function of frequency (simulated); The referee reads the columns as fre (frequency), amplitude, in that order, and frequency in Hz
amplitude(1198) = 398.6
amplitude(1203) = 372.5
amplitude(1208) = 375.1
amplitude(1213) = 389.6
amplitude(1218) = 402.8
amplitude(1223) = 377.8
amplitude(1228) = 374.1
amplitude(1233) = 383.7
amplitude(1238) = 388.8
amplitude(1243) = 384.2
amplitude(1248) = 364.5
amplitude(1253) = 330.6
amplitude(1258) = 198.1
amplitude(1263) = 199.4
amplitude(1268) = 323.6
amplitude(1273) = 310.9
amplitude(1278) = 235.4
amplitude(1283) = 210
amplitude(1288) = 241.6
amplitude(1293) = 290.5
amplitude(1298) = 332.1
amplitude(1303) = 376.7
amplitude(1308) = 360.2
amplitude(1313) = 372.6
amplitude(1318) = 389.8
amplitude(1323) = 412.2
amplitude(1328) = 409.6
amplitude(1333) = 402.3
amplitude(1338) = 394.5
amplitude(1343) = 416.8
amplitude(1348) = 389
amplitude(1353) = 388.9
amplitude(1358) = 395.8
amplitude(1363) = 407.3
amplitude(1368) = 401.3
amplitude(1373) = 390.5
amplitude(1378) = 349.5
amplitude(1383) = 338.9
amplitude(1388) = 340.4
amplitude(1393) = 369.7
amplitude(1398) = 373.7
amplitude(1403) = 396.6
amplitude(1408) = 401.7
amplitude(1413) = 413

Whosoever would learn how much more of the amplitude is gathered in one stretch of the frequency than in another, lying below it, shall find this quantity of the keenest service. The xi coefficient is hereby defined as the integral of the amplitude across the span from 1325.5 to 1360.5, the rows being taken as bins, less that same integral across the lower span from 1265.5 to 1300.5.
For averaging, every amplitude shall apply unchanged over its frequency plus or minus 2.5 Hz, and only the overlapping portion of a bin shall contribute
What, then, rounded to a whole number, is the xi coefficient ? 4264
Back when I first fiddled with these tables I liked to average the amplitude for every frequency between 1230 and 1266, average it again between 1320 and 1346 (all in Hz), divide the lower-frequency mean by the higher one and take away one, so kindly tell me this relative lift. -0.21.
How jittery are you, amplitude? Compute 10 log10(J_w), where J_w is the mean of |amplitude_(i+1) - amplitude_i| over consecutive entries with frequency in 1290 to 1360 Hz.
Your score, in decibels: 12.5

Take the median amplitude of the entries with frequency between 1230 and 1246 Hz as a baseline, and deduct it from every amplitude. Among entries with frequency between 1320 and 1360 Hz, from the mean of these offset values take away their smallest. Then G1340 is 12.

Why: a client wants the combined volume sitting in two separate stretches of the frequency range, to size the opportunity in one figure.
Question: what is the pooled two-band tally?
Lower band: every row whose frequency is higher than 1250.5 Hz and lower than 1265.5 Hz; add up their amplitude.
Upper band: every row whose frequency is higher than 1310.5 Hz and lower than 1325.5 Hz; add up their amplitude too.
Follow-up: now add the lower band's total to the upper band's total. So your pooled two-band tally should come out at 1903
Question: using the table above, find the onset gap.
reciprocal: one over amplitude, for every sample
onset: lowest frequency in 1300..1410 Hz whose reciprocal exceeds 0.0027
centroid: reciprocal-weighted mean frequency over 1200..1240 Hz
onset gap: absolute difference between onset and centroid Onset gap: 87.6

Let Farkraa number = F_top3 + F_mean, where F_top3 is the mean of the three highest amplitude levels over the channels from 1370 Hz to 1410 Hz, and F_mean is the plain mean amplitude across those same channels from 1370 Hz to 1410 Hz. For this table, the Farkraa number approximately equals 766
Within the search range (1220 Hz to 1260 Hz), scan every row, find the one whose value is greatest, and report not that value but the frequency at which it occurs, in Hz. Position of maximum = 1238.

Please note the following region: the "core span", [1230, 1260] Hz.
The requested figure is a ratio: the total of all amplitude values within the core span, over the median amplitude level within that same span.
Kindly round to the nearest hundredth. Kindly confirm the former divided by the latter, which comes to 5.48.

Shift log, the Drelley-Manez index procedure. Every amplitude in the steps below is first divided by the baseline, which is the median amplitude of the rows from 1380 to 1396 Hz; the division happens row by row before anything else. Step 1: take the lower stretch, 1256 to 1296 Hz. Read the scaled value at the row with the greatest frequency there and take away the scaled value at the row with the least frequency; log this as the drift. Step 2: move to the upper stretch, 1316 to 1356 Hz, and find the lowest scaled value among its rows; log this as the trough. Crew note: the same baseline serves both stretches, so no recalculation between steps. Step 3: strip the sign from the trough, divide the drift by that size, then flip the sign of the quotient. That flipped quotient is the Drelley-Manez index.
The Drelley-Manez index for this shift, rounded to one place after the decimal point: -0.2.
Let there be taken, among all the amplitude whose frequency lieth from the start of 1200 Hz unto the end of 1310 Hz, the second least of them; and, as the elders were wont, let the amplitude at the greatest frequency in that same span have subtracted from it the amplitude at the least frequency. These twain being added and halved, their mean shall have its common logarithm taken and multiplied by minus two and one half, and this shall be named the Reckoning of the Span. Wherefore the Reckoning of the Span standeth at -4.93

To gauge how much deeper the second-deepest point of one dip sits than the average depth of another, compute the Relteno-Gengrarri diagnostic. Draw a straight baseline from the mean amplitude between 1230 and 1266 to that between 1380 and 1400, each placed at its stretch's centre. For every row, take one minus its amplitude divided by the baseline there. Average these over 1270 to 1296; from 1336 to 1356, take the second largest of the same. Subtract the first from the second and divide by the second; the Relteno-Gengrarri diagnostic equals 2.7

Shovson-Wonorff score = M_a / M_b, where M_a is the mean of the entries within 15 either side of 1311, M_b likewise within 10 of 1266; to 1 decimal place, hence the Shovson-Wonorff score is 1.4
